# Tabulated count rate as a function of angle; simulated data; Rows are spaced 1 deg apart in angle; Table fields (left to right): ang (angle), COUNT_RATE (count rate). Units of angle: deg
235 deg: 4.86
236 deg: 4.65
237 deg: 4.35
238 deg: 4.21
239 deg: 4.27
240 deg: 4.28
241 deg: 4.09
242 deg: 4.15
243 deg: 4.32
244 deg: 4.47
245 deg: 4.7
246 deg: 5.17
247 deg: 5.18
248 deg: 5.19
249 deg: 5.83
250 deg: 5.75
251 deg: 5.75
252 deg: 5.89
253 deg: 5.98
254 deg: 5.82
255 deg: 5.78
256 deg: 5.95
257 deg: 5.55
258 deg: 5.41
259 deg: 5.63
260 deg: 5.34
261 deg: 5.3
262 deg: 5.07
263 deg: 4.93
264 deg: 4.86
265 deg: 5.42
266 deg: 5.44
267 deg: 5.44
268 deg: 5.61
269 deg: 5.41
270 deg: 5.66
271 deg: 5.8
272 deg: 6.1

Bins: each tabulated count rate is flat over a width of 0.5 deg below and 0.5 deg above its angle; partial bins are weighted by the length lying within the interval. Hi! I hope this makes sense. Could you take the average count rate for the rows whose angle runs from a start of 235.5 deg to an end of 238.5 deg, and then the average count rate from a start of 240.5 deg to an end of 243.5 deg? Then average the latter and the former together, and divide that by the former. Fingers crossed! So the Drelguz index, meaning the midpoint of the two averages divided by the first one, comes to 0.98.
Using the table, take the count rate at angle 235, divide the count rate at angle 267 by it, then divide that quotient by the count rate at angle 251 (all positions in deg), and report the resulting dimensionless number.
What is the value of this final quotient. 0.195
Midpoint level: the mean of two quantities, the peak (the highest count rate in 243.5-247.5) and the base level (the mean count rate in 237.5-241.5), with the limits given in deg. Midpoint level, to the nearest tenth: 4.7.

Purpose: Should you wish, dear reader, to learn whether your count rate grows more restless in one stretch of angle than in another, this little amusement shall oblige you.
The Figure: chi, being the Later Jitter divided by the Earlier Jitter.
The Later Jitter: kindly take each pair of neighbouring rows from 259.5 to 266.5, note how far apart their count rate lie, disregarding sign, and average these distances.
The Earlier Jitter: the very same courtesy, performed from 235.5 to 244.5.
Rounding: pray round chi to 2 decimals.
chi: 1.31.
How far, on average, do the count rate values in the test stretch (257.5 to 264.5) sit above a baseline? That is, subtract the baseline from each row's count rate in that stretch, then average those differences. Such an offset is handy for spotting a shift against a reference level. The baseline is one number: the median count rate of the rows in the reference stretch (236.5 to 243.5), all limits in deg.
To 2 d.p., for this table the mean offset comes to 0.95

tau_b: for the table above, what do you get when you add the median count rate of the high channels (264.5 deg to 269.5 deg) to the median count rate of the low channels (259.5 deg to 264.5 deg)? 10.5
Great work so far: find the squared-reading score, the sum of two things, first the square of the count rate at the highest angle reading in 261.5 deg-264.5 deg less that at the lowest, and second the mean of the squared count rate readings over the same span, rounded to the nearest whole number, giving 22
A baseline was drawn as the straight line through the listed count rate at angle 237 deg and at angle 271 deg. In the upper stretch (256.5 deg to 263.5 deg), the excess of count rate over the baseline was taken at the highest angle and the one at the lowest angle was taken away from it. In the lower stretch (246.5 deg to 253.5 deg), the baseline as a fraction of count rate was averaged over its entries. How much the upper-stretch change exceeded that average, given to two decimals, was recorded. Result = -1.75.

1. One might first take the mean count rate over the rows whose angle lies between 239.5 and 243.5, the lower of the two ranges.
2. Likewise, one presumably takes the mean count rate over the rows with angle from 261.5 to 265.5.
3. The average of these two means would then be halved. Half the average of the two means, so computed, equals 2.32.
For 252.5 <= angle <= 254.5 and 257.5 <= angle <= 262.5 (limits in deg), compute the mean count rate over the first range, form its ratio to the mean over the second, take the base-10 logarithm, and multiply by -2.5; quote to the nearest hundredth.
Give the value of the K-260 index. -0.11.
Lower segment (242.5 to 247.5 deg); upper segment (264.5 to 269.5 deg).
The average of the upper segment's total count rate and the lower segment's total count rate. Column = 25.6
